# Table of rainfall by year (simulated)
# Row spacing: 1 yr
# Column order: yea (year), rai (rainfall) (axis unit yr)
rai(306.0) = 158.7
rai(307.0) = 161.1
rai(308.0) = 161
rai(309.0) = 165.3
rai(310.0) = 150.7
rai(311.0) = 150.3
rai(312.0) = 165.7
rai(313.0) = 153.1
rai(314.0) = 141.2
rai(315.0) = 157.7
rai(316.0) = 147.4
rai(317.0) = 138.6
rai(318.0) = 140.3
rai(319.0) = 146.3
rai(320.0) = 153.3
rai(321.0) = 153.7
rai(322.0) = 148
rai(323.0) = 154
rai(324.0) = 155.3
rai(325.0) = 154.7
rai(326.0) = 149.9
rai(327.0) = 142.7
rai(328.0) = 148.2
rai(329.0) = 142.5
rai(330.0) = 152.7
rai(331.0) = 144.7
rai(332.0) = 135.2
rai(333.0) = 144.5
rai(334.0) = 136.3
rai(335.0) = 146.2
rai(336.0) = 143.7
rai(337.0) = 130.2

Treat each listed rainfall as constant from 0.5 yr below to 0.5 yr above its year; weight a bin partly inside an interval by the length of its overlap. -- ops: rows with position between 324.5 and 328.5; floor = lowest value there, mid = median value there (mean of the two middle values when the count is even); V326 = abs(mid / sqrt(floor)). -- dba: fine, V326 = 12.48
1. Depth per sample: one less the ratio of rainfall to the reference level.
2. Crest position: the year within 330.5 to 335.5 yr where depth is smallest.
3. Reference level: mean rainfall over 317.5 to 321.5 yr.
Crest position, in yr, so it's 335.0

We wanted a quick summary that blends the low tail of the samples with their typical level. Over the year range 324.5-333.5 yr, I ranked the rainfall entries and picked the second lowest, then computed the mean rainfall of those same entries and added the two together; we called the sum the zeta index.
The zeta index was 289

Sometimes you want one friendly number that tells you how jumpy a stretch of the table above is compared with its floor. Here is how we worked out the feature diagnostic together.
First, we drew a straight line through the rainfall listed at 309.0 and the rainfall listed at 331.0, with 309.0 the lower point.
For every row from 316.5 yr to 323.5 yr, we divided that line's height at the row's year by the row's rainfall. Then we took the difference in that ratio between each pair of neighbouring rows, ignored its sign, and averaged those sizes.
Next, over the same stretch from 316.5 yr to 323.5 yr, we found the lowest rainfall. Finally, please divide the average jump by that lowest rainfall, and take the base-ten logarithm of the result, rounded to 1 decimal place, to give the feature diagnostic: -3.6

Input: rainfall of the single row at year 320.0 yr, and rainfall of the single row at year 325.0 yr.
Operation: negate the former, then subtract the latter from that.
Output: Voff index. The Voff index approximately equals -308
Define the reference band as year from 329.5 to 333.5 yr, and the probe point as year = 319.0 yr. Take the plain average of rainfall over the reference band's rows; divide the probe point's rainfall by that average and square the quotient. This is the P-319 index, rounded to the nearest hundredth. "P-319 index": 1.03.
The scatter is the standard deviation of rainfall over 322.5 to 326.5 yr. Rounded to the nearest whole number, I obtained 2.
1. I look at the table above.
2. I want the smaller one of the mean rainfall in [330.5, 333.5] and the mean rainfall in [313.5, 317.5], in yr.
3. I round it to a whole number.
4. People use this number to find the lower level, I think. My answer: 141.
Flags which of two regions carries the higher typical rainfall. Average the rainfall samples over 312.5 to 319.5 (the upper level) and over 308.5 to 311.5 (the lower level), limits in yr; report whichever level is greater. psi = 155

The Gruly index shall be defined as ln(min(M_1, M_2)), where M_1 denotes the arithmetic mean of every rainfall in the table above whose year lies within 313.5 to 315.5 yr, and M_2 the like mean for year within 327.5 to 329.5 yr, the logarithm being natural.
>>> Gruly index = 4.979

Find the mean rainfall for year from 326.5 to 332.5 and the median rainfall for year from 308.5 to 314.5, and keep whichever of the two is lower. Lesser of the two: 144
